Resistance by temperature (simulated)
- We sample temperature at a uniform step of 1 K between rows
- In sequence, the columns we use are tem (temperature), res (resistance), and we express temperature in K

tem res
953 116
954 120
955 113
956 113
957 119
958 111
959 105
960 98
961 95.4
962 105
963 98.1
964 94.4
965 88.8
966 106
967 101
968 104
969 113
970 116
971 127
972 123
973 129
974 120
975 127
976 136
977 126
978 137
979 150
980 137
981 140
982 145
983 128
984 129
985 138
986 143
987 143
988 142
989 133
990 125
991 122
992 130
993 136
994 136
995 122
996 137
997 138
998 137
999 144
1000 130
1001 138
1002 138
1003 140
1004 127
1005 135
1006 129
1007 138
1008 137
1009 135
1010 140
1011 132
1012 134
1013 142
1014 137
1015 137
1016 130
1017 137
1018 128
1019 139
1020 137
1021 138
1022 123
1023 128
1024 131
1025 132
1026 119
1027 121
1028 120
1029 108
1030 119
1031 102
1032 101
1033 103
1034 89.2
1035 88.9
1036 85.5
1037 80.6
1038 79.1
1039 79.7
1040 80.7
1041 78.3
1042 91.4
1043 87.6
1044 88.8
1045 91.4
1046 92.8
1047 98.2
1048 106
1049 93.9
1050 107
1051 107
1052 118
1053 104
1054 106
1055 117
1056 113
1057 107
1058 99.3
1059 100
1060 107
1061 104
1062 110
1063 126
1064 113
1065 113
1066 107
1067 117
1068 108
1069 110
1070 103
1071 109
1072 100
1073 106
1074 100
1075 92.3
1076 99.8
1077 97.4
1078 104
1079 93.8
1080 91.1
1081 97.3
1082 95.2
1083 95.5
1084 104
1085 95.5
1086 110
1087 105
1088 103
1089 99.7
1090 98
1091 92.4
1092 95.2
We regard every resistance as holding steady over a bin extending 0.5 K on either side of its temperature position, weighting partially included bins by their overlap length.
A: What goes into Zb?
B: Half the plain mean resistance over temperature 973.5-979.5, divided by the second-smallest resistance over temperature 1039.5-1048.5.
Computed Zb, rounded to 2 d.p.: 0.82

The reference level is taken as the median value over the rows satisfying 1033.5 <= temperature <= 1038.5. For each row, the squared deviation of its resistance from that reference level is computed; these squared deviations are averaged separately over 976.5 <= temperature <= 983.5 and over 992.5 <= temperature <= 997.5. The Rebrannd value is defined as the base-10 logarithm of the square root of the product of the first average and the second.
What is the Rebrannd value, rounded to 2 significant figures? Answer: 3.4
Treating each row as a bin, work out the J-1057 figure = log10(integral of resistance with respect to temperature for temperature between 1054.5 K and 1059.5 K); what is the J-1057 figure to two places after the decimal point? 2.73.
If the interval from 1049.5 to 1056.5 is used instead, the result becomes 2.89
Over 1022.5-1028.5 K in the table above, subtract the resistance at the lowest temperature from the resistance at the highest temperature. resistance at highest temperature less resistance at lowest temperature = -8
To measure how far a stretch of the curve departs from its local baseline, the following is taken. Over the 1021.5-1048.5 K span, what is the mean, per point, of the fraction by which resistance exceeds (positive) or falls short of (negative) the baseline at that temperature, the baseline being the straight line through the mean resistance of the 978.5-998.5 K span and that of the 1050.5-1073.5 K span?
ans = -0.15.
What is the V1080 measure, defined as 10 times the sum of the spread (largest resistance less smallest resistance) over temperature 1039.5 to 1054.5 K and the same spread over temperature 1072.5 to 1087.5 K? 586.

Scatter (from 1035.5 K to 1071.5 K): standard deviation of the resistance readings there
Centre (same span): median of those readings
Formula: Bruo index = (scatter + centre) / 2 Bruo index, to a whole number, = 59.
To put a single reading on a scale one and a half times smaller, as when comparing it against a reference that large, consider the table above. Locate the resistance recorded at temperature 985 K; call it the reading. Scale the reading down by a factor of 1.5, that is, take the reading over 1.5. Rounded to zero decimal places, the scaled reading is 92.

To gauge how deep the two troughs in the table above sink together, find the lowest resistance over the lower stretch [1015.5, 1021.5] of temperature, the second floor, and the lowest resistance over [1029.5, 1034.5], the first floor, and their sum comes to 217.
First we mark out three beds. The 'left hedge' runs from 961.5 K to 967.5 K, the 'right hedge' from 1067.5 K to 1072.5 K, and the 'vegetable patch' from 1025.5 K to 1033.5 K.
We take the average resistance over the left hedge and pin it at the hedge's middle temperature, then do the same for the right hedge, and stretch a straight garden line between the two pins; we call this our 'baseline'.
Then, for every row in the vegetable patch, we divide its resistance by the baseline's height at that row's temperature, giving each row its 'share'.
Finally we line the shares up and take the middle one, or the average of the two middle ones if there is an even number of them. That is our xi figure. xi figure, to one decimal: 1.1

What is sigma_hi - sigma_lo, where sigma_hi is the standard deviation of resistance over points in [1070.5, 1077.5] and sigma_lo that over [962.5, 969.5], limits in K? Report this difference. -2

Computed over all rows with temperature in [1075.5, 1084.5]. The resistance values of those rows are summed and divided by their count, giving 98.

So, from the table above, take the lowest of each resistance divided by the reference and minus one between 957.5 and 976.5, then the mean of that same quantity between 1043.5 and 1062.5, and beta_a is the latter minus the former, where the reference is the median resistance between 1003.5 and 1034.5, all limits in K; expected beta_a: 0.11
